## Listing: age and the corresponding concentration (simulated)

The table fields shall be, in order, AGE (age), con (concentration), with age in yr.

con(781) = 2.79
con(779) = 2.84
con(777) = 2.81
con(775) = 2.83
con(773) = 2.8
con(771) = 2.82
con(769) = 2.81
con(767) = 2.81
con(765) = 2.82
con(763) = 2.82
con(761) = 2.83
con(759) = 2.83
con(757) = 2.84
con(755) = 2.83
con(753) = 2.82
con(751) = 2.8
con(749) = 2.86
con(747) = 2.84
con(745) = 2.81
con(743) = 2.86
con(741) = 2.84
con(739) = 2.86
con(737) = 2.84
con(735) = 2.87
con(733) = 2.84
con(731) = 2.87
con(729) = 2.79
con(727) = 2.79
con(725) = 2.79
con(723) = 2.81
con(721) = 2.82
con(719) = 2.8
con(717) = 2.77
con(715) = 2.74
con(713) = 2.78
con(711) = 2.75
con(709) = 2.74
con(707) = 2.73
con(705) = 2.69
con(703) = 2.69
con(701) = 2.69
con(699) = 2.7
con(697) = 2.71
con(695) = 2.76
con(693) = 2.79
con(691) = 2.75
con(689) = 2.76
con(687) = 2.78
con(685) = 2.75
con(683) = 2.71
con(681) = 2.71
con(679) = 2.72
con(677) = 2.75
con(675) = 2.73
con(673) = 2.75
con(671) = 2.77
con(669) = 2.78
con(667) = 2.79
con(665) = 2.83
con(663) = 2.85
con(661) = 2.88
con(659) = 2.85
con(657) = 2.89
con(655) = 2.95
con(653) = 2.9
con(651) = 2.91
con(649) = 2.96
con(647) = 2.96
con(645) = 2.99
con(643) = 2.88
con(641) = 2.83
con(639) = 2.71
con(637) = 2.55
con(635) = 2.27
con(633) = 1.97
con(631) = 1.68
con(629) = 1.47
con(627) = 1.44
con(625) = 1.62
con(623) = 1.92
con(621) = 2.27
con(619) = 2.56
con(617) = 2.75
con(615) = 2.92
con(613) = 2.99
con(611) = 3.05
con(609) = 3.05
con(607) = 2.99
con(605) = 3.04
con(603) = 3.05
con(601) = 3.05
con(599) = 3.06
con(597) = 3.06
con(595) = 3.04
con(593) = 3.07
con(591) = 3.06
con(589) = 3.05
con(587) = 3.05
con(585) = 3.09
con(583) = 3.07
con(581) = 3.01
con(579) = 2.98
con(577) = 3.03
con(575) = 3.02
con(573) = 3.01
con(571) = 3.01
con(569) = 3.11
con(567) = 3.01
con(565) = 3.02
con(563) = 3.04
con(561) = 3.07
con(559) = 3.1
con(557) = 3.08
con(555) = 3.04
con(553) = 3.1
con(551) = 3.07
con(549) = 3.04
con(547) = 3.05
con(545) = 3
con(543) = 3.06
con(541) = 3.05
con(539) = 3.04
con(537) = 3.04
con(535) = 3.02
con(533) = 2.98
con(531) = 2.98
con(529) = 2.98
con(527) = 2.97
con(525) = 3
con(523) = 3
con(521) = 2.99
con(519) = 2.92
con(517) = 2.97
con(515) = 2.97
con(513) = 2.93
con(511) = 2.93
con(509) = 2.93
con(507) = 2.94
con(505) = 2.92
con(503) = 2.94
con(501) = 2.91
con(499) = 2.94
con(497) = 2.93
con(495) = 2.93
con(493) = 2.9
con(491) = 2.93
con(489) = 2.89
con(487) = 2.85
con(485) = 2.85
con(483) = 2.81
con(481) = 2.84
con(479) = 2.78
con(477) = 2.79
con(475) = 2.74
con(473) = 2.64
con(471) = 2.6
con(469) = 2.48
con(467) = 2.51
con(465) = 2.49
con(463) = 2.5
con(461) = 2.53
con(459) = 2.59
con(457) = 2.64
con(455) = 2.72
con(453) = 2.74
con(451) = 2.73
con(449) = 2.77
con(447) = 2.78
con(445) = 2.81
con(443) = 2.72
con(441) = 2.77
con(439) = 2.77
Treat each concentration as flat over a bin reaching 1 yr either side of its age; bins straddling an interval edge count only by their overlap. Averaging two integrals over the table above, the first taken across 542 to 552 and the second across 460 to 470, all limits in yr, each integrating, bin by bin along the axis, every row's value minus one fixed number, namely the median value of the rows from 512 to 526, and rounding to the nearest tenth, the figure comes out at -2.0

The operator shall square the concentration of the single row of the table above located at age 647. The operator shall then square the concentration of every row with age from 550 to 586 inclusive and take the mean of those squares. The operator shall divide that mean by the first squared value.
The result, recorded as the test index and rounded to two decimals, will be 1.06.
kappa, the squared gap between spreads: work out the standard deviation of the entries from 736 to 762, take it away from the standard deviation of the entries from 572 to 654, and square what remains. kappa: 0.22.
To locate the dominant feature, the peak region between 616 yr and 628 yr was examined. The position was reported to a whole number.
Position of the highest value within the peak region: 617 yr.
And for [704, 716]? 713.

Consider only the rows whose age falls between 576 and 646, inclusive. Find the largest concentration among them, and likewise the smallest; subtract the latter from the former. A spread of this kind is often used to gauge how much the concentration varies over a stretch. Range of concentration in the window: 1.65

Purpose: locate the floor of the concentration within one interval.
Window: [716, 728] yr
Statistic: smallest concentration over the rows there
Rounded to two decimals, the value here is 2.77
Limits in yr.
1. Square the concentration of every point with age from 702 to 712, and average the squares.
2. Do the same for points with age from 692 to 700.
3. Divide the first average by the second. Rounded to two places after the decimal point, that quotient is 0.99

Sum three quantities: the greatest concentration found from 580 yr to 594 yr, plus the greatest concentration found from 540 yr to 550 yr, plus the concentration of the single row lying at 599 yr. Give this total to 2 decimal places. 9.21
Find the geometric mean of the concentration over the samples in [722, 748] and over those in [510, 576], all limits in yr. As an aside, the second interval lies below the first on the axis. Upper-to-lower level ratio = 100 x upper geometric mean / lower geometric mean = 94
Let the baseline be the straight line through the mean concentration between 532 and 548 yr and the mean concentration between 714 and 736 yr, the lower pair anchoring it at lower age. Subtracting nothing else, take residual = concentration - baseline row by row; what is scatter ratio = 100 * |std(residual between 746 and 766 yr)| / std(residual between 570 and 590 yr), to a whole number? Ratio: 40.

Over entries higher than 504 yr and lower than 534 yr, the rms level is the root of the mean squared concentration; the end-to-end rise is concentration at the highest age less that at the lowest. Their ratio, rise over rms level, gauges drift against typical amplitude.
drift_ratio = 0.020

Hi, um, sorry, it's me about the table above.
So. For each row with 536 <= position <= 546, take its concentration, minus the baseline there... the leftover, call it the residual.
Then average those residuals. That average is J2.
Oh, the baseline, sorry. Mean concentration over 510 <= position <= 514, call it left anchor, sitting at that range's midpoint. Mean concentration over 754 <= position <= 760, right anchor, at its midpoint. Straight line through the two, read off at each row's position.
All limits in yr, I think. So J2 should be 0.12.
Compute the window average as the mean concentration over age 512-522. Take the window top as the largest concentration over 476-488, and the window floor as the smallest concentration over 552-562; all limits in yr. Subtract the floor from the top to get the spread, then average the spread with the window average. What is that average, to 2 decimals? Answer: 1.38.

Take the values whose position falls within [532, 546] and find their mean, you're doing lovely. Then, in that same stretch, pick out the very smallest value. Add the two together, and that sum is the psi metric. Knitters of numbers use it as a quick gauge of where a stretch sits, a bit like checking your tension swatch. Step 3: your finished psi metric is 6.01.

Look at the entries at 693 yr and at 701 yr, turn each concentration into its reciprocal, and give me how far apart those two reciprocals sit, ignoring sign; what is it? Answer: 0.013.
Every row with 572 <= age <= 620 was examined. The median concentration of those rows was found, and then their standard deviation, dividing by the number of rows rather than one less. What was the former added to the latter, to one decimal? 3.2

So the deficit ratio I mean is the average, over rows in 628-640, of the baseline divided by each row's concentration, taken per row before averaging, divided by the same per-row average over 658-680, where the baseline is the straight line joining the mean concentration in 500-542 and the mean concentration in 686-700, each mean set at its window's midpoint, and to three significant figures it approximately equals 1.41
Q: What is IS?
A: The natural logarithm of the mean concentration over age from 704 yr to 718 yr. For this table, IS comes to 1.009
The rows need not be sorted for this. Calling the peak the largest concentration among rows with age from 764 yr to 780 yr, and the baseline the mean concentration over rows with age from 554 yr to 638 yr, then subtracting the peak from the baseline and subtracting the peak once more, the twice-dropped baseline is -2.90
